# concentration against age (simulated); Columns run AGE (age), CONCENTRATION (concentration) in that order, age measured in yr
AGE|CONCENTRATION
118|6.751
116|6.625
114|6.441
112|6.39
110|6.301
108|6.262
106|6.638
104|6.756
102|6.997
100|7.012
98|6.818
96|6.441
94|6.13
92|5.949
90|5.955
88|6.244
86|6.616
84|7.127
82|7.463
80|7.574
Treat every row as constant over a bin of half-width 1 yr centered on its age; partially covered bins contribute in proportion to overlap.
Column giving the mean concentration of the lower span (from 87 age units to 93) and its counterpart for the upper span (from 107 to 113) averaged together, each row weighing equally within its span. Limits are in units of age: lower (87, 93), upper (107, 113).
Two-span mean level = 6.18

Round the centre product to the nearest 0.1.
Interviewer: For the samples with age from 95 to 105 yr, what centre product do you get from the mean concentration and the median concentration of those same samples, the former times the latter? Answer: 46.4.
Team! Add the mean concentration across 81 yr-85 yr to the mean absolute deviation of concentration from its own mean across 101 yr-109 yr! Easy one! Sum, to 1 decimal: 7.5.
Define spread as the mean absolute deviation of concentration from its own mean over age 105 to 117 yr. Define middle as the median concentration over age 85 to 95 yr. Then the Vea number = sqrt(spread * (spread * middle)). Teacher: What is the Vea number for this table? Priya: 0.31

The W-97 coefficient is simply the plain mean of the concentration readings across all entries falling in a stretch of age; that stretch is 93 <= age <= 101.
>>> 6.60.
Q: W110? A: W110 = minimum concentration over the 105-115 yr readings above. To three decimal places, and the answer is 6.262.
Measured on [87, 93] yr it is 5.949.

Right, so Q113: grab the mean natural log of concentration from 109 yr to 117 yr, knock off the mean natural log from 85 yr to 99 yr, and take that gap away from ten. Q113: 10.0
